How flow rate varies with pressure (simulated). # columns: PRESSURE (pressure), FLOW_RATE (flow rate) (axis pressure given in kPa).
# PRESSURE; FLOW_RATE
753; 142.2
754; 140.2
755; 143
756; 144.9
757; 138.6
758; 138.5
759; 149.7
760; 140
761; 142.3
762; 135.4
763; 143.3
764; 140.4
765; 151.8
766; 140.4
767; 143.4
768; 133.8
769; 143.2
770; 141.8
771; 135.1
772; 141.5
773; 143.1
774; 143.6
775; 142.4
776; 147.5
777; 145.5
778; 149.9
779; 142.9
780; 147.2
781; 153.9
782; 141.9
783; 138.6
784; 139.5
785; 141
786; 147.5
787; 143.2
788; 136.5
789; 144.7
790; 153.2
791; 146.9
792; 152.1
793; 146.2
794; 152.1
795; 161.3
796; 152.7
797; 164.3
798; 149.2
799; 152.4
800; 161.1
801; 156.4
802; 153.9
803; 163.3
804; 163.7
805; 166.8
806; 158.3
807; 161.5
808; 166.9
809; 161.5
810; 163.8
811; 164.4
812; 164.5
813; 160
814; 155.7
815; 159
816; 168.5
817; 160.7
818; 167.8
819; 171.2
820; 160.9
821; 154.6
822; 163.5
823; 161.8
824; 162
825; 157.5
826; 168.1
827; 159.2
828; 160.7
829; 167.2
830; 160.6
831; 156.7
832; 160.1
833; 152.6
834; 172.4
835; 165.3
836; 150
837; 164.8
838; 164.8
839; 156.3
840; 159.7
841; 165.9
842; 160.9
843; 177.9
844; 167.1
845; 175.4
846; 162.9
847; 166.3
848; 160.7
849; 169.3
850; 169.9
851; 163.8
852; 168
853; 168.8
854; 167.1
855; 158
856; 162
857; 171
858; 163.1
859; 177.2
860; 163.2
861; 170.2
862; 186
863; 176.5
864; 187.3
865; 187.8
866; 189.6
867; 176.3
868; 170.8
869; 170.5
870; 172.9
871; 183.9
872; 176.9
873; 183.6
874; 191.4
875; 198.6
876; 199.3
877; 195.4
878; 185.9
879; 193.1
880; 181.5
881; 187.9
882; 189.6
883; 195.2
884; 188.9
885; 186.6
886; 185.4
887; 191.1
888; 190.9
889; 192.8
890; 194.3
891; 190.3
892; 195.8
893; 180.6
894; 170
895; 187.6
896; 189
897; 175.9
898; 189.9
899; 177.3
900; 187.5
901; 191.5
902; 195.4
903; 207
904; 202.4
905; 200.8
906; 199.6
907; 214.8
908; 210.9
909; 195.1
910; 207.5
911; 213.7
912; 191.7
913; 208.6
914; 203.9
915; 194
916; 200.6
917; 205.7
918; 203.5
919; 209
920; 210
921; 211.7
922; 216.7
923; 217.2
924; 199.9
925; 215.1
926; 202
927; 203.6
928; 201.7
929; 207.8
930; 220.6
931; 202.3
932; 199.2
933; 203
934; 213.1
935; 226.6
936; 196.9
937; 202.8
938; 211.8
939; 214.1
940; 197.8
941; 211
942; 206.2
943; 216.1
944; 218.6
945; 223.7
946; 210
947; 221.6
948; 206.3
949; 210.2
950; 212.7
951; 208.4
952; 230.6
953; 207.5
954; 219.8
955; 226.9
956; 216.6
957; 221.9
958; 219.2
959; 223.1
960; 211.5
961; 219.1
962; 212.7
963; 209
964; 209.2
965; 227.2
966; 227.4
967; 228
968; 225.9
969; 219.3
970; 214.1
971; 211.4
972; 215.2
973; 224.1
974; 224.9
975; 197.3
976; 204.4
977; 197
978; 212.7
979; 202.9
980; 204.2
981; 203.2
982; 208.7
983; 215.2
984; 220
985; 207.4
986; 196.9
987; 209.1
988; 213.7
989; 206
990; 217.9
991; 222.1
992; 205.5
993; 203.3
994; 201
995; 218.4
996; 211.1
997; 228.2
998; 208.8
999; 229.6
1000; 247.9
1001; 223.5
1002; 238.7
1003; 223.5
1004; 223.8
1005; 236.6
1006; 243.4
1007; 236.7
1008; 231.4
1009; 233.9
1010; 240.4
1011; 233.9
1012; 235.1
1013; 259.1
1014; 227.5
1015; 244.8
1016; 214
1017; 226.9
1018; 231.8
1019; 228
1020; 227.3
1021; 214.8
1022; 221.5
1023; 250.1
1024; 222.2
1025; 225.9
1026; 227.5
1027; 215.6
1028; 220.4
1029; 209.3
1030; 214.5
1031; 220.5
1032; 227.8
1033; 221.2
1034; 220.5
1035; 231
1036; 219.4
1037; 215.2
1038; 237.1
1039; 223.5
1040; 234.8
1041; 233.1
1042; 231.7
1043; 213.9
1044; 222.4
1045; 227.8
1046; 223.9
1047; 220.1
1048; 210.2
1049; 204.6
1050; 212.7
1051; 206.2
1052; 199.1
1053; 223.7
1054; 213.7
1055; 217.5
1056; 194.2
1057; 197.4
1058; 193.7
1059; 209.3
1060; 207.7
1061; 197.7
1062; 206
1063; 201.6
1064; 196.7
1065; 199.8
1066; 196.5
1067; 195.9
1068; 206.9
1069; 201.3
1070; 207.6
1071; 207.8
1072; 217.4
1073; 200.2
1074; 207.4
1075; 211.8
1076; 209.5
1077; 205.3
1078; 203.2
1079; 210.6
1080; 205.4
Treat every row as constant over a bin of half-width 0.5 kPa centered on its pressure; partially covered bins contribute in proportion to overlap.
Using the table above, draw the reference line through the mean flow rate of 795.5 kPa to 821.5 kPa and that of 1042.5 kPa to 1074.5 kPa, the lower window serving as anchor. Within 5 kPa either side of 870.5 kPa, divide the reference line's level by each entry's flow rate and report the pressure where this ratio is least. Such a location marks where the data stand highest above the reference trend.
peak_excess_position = 875 kPa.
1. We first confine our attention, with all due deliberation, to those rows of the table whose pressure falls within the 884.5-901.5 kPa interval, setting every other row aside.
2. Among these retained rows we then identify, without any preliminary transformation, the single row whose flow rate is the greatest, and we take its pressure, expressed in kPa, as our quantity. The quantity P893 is 892 kPa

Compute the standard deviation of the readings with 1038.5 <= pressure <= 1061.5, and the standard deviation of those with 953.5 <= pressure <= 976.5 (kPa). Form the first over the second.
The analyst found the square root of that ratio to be 1.2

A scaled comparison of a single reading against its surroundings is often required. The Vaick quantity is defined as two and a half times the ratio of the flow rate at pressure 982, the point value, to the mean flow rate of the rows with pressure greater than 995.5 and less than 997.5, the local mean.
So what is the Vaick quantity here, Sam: 2.375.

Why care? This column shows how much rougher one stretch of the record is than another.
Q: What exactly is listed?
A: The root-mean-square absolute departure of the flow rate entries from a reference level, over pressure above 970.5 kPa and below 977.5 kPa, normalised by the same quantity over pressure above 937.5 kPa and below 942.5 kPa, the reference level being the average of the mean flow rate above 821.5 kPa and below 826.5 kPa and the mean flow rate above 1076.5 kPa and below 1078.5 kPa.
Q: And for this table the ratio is 1.1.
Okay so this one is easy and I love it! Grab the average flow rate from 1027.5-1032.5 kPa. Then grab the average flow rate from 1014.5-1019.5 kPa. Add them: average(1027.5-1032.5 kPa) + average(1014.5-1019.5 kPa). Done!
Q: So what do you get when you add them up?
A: 448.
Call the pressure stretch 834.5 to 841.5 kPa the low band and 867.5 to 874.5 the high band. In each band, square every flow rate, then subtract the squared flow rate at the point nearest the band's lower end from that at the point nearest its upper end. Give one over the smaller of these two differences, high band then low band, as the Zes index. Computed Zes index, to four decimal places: 0.0050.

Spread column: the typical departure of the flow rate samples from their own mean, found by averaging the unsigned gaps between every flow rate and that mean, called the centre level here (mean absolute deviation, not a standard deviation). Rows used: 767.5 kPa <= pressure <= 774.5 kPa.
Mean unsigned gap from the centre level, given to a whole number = 3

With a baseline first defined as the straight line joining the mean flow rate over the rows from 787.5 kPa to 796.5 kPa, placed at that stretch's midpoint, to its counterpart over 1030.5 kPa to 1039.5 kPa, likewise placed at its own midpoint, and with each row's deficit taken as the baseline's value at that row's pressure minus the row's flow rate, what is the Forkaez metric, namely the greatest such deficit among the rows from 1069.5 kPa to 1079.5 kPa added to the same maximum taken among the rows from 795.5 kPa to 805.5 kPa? 38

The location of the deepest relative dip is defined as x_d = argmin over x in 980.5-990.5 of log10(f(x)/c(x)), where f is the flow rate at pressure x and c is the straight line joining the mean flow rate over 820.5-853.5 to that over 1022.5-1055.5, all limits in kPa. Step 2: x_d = 986 kPa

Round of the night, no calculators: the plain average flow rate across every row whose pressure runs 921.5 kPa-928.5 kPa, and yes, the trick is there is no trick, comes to 208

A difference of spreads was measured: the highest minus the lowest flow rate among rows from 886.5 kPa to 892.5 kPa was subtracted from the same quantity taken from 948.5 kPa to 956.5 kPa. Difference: 18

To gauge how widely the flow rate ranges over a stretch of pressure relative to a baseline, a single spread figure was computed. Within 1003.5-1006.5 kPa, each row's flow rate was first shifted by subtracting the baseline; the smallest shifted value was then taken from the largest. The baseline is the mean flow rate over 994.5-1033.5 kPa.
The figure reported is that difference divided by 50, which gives 0.392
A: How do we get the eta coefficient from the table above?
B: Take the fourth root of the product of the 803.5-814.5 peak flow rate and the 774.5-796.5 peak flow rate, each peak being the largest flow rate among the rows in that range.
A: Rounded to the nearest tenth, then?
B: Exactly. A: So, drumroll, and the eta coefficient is 12.8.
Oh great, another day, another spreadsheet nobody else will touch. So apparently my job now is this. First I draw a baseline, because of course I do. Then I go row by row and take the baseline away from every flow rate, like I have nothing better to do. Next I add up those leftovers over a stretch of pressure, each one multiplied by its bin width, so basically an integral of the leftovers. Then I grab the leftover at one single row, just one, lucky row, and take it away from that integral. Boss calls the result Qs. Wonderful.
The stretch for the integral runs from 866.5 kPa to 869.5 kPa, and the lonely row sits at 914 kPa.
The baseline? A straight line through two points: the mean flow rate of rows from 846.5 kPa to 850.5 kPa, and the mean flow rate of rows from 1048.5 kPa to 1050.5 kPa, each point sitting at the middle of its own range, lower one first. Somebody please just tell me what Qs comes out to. -18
